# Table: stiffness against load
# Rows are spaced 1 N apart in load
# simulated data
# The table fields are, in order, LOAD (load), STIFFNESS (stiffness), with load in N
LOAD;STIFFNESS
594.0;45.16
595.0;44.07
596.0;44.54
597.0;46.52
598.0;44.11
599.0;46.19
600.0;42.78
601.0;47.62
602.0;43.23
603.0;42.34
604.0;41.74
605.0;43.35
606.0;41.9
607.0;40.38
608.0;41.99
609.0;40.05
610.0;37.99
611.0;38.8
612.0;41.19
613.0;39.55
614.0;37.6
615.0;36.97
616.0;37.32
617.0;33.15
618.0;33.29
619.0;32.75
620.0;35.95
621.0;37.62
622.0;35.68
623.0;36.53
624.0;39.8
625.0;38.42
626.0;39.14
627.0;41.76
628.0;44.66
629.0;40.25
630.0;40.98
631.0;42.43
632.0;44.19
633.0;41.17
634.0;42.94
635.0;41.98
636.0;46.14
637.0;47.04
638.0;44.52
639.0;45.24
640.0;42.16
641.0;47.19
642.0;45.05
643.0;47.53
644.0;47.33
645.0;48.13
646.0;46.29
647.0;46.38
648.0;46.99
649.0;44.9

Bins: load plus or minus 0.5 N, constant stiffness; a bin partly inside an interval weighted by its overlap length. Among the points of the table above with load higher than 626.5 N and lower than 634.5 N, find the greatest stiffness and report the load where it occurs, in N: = 628.0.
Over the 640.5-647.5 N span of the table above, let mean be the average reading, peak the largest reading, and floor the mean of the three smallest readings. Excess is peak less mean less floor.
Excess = -44.6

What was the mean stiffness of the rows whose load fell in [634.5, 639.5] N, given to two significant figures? 45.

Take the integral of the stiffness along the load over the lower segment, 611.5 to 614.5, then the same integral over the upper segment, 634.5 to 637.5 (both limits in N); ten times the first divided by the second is 8.8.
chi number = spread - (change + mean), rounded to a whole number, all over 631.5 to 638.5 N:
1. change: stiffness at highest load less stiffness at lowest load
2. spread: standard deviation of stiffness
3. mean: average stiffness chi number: -42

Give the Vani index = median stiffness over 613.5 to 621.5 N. 36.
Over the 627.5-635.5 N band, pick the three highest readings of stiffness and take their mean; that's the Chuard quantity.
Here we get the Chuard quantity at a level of 44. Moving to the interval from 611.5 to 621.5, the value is 39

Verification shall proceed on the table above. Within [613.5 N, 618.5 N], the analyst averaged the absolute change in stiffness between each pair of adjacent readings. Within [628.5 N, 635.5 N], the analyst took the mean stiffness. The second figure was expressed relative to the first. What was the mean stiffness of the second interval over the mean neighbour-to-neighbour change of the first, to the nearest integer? 32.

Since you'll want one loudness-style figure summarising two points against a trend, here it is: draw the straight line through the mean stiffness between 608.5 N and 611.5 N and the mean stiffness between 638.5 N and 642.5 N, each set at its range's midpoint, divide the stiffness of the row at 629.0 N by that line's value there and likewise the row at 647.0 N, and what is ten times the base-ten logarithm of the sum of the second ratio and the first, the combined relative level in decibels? 2.90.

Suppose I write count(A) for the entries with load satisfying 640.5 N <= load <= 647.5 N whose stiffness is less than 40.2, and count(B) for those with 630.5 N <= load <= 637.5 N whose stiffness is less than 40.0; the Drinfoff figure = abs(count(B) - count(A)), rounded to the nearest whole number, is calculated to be 0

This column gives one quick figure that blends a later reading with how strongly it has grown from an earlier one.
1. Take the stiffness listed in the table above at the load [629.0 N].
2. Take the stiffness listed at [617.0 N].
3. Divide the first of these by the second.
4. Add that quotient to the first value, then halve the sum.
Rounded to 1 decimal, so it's 20.7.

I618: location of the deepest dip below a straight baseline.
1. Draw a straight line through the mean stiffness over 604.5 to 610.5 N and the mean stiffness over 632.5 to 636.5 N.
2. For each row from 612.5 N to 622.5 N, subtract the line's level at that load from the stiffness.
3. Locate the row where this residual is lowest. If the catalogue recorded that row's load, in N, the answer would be 619.0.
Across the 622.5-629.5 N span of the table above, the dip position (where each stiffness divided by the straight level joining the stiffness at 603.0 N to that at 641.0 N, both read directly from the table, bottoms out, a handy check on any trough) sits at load 623.0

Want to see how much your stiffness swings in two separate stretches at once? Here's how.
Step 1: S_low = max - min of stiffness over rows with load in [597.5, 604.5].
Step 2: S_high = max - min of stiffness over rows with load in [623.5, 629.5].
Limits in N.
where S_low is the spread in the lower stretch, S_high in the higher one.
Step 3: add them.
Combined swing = 12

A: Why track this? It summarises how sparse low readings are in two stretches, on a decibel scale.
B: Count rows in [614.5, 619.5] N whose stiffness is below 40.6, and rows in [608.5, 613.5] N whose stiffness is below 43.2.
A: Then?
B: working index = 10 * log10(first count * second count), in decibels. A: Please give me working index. 14.0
